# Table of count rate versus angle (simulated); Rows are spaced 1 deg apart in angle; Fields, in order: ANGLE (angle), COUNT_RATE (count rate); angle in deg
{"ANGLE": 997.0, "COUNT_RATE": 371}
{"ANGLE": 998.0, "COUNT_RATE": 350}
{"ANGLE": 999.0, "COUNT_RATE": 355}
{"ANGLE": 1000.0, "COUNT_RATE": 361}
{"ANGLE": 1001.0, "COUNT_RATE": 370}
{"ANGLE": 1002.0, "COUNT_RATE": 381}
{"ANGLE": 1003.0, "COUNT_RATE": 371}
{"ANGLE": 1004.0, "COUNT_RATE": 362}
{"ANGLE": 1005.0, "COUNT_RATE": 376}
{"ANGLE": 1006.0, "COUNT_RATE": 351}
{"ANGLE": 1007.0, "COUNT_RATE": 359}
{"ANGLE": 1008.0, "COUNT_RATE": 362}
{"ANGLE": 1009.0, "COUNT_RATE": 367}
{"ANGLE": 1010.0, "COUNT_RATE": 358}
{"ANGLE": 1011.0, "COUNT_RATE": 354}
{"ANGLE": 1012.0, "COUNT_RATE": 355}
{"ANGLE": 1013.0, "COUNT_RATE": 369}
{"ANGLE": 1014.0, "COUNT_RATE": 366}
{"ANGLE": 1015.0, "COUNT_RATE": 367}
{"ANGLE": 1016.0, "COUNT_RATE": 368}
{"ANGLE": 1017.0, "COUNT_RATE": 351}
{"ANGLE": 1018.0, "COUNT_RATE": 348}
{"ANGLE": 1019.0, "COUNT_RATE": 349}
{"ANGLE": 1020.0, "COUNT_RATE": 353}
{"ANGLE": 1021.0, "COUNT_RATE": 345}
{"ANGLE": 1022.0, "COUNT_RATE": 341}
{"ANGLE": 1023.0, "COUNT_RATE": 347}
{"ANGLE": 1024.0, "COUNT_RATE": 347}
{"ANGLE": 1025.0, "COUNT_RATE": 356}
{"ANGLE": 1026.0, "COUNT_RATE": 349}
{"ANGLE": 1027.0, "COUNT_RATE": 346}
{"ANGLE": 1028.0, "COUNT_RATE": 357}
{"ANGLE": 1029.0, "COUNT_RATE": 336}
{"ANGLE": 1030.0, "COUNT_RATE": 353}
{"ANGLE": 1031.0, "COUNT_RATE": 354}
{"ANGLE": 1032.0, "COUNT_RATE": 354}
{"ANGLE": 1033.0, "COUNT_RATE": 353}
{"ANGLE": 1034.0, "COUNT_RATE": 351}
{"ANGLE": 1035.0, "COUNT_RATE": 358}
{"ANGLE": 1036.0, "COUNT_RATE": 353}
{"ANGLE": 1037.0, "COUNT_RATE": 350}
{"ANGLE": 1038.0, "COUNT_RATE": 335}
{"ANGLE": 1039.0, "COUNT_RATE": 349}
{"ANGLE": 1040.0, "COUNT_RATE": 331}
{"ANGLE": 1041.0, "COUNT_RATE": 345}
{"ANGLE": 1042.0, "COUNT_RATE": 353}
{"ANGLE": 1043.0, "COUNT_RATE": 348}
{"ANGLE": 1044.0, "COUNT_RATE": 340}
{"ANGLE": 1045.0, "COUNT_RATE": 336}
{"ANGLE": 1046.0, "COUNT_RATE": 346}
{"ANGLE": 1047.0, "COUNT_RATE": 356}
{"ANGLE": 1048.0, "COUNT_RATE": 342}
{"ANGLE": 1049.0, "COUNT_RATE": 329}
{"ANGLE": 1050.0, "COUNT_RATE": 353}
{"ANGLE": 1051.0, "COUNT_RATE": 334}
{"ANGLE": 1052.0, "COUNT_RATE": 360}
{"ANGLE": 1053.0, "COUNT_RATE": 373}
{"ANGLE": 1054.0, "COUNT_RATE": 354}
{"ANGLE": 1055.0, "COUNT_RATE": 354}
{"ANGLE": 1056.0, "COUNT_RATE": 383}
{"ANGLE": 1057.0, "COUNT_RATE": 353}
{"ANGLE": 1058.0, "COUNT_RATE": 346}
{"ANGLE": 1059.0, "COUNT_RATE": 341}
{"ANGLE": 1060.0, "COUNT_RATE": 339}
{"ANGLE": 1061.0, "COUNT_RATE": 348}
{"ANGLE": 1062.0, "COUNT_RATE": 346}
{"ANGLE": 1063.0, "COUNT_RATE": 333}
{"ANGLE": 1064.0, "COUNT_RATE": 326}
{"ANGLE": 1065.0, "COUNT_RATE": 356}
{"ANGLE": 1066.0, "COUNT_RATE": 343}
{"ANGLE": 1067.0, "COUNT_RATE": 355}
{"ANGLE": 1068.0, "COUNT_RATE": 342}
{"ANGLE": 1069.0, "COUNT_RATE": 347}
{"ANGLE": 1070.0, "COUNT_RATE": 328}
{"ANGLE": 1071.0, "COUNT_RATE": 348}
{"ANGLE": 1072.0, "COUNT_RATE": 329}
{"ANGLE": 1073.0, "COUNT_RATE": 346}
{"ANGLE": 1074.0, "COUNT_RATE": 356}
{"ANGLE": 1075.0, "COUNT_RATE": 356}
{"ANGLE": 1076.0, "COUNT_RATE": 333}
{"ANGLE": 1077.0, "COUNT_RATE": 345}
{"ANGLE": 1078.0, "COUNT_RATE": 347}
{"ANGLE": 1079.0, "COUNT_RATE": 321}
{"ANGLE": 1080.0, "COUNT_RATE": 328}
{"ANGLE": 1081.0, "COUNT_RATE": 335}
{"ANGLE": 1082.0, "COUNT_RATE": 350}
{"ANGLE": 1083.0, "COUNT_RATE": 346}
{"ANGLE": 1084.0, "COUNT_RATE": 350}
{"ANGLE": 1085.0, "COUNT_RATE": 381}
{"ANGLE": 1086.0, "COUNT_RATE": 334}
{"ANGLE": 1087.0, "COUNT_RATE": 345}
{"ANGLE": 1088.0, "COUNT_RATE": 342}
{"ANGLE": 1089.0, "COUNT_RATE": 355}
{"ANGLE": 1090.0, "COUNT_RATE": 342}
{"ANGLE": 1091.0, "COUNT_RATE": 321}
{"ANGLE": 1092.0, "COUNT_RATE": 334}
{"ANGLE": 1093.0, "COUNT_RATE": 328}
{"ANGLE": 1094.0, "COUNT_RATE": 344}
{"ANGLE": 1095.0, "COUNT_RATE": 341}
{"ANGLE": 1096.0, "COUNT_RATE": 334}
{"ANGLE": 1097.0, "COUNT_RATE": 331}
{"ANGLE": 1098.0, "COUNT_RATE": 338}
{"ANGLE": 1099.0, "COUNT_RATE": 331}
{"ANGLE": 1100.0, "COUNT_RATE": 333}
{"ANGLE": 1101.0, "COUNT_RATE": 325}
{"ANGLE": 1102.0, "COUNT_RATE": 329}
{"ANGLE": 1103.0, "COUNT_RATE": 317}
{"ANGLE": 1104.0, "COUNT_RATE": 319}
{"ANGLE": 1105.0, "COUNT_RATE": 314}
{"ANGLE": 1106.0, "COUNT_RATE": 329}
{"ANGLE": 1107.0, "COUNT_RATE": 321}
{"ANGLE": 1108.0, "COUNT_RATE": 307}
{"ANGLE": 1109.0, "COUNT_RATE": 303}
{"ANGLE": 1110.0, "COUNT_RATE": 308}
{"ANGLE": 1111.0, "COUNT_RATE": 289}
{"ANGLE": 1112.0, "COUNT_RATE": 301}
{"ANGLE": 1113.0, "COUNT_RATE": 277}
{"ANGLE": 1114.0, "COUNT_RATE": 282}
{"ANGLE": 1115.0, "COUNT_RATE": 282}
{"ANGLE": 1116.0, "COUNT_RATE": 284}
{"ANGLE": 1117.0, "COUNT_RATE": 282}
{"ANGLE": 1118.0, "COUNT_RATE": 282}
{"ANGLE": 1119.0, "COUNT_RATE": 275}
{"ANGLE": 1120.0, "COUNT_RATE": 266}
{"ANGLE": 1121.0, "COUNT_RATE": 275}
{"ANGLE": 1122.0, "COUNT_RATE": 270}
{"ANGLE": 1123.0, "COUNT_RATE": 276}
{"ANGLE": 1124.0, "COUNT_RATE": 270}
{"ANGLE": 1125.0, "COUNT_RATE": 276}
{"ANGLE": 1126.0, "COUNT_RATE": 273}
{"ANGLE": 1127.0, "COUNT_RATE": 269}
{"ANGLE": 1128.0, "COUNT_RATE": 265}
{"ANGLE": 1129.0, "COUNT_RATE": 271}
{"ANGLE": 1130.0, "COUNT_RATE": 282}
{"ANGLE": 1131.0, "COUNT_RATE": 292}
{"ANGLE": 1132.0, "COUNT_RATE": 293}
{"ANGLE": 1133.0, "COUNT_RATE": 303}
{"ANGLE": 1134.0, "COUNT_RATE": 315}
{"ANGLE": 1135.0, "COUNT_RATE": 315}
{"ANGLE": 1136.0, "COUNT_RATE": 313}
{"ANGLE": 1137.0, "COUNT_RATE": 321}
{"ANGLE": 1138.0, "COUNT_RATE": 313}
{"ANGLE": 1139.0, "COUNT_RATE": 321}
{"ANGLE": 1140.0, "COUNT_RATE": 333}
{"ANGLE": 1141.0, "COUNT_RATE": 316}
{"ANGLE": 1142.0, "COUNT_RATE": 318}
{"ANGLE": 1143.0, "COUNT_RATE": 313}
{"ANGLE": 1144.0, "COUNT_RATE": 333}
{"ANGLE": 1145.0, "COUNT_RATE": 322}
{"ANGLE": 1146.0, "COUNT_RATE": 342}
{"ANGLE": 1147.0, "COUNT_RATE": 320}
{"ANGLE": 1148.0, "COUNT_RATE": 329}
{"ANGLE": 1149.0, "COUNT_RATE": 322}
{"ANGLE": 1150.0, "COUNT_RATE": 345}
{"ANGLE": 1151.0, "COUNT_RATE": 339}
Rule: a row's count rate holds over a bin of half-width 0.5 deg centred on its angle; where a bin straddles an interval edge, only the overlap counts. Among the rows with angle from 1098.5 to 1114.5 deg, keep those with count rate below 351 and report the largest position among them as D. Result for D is 1114.0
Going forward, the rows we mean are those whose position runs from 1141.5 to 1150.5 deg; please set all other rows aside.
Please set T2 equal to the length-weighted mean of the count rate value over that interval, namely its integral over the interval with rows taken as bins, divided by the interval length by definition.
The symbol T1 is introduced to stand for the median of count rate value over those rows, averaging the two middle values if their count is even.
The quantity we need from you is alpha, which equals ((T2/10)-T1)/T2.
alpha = -0.884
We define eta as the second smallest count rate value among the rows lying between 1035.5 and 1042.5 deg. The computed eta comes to 335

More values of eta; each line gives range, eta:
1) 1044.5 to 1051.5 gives 334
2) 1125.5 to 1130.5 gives 269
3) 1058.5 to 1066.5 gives 333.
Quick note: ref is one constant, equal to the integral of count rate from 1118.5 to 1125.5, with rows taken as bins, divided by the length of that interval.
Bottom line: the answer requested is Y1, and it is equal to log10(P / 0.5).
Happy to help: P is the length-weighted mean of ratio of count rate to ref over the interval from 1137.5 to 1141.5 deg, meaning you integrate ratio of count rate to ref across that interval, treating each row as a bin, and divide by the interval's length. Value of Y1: 0.372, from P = 1.18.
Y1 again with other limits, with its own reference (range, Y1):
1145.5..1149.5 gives 0.382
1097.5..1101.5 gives 0.386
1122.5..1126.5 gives 0.303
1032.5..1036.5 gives 0.414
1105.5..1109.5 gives 0.364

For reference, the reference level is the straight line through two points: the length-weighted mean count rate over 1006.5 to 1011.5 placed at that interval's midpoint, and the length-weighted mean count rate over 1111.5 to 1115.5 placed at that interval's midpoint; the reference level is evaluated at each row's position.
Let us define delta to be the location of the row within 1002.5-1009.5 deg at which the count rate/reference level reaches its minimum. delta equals 1006.0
